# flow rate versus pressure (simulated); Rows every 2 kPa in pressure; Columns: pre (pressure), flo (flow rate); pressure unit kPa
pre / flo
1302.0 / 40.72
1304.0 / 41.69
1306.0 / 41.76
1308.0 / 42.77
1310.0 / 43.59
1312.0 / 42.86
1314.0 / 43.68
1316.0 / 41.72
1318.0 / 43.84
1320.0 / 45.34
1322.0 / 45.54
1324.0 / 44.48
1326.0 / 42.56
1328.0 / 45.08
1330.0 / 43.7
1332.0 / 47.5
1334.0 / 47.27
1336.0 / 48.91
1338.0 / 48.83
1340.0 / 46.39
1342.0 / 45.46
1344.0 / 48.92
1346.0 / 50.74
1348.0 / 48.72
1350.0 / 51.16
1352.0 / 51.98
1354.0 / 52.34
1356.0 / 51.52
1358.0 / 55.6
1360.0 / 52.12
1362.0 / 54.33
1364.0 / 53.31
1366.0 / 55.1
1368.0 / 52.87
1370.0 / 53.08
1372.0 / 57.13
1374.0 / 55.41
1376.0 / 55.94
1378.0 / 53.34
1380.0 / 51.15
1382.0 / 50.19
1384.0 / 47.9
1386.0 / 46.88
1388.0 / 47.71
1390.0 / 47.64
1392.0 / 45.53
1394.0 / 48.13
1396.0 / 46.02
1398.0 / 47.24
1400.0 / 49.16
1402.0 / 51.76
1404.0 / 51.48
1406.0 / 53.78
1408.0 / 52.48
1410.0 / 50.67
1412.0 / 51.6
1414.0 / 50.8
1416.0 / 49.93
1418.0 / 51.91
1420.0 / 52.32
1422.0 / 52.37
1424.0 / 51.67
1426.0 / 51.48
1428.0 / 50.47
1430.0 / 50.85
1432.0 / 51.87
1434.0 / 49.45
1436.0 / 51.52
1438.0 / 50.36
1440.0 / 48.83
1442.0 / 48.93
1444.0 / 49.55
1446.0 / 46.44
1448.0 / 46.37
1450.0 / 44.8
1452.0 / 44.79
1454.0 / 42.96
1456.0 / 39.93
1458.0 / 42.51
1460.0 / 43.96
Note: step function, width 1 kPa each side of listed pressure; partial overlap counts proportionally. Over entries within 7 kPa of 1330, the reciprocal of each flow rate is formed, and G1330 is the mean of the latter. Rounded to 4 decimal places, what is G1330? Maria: 0.0220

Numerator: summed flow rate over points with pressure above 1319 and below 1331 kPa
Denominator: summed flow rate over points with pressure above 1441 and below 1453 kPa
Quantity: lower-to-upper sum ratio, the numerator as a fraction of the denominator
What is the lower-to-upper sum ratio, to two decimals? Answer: 0.95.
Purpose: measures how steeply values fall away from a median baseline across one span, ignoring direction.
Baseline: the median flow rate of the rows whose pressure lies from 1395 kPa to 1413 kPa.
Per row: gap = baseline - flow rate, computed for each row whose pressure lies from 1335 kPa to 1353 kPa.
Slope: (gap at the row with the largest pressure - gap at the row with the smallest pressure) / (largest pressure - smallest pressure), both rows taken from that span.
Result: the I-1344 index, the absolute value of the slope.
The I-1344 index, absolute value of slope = 0.19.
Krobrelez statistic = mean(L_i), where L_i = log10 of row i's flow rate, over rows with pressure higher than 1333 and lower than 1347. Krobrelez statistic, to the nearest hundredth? 1.68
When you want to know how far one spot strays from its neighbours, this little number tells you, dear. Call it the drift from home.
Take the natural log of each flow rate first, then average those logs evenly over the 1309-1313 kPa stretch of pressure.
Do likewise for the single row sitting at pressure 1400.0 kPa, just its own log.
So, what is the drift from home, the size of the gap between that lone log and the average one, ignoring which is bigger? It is 0.129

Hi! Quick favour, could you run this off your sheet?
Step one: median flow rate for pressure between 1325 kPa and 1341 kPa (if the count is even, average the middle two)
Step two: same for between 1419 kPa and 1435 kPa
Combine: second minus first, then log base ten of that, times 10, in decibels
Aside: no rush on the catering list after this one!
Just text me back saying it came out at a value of 6.8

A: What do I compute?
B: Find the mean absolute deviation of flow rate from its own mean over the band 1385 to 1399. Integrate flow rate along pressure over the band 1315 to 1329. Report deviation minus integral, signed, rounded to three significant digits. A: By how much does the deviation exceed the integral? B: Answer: -616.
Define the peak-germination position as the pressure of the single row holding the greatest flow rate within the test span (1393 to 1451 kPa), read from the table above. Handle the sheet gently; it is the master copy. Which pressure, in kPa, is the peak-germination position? 1406.0 kPa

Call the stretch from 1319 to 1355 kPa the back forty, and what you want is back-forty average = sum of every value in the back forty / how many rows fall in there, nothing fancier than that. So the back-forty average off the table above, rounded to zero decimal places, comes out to 47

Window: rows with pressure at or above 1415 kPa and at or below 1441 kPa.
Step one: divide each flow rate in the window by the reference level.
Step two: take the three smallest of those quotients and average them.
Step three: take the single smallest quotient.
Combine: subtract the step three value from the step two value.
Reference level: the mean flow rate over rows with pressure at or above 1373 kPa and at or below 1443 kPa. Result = 0.0114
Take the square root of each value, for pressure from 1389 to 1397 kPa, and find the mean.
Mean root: 6.84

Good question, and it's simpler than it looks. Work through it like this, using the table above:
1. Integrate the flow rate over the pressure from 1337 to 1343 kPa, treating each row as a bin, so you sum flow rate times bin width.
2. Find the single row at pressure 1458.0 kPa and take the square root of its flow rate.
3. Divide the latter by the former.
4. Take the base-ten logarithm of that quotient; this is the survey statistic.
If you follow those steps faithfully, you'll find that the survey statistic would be -1.64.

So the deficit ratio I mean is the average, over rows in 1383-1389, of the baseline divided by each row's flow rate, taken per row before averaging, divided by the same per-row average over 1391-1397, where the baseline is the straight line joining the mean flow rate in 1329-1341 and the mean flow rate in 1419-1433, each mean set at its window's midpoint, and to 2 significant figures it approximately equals 0.97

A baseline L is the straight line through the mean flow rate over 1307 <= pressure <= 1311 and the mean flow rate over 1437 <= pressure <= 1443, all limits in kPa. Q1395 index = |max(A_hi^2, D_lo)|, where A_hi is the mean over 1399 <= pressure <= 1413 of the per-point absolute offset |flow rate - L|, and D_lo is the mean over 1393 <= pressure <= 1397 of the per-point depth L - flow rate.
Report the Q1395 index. 14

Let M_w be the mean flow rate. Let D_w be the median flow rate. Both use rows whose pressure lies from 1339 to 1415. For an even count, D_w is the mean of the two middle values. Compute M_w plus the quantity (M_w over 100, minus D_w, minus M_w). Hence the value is -51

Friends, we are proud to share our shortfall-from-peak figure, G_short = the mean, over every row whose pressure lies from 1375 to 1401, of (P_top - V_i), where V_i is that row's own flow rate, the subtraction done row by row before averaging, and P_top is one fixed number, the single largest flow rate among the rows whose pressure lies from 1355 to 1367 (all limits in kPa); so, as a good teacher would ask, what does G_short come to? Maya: 6.6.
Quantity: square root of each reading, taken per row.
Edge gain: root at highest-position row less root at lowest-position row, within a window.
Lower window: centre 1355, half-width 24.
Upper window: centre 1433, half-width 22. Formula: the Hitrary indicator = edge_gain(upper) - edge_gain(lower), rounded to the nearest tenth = -1.0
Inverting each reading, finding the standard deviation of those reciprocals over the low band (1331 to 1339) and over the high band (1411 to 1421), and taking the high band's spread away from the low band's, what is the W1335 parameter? 0.0000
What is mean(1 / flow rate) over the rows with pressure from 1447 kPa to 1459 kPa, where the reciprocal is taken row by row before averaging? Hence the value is 0.0230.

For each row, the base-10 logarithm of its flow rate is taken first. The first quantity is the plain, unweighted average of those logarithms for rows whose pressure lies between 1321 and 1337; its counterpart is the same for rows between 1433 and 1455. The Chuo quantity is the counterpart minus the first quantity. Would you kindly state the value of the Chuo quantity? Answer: 0.018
